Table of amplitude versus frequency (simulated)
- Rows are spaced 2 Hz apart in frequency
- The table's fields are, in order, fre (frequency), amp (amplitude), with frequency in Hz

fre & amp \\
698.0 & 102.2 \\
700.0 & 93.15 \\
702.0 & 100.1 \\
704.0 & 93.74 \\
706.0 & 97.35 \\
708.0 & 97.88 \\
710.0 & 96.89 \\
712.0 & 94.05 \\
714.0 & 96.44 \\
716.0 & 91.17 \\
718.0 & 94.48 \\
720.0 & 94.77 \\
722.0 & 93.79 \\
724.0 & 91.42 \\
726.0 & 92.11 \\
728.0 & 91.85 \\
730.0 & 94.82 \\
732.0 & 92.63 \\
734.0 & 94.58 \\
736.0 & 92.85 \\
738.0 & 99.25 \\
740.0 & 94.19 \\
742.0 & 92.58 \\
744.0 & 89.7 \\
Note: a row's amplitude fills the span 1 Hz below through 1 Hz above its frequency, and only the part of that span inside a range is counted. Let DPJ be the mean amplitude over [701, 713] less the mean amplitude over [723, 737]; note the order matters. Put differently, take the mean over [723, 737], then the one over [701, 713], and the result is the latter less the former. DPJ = 3.8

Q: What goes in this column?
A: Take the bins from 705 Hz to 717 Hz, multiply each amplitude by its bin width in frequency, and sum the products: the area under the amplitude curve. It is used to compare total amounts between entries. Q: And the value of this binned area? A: 1148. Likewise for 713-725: 1124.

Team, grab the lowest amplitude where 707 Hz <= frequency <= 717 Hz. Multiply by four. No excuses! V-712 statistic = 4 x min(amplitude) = 365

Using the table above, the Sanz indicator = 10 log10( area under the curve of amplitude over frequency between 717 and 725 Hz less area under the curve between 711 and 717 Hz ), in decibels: 23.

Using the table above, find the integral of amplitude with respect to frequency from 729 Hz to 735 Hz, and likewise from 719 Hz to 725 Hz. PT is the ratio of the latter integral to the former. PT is 1.0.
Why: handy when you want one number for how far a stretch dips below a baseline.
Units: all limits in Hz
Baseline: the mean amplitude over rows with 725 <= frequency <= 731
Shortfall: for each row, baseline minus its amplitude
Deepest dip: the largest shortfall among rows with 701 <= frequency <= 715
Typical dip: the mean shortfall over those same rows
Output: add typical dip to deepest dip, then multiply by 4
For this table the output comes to -18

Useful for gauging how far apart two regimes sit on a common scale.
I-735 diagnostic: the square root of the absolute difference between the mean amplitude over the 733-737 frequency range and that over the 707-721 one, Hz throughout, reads 1.2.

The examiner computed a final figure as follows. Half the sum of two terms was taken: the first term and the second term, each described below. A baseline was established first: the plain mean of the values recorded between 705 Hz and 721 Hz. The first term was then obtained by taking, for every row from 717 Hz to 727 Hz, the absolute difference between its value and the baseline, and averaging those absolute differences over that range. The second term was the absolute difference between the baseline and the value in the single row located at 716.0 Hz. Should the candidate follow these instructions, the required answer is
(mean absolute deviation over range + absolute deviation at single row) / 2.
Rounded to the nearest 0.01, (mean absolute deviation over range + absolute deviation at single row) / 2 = 3.14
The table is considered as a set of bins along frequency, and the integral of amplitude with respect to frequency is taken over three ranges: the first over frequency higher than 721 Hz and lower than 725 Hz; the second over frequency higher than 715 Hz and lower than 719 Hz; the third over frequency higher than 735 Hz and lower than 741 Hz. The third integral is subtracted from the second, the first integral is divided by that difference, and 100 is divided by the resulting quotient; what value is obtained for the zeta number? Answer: -54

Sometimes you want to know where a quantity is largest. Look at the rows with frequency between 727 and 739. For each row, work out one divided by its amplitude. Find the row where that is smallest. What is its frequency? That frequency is 738.0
